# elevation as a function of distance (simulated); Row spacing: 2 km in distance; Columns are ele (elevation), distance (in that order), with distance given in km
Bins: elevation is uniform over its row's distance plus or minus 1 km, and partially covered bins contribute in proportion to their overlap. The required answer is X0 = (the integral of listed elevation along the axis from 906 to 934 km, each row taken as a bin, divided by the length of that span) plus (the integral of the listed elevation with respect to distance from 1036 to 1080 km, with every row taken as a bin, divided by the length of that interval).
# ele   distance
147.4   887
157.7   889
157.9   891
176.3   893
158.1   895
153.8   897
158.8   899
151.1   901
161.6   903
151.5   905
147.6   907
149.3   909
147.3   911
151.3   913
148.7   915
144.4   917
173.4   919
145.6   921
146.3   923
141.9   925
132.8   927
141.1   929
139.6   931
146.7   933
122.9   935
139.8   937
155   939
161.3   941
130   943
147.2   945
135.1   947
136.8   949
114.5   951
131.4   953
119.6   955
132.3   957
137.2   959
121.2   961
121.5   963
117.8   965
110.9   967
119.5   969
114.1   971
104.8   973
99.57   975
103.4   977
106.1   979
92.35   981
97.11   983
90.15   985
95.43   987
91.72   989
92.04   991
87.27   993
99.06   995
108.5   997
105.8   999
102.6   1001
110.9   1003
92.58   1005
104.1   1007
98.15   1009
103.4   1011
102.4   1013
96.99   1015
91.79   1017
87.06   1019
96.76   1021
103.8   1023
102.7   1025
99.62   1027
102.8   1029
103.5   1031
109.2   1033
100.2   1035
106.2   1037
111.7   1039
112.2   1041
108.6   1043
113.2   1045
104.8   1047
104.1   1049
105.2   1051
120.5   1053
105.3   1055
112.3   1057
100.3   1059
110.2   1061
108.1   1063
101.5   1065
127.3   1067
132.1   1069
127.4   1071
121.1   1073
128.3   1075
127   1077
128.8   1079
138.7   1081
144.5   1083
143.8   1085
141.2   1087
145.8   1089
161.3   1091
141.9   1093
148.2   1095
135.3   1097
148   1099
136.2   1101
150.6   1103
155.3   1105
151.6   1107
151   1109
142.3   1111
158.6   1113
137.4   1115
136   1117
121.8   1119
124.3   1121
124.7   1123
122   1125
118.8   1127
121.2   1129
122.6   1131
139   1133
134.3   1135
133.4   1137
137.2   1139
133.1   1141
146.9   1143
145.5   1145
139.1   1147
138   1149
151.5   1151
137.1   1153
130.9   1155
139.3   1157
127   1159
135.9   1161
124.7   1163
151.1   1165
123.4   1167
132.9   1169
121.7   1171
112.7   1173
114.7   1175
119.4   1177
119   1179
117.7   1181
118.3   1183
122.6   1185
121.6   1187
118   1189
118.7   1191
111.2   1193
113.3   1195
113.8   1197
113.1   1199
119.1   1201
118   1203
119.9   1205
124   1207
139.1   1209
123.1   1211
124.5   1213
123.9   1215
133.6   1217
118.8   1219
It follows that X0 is 261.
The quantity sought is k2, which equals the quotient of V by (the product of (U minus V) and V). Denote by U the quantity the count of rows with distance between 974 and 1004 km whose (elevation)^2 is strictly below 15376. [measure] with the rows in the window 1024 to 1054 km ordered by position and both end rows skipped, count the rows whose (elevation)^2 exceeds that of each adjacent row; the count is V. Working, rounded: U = 15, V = 3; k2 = 0.08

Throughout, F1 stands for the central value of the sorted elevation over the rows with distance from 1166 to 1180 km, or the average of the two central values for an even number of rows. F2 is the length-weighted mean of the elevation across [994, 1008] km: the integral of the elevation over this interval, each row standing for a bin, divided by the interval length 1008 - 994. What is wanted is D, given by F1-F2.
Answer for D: 16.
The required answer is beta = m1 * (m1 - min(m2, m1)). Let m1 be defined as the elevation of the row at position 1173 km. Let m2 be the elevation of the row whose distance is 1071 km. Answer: 0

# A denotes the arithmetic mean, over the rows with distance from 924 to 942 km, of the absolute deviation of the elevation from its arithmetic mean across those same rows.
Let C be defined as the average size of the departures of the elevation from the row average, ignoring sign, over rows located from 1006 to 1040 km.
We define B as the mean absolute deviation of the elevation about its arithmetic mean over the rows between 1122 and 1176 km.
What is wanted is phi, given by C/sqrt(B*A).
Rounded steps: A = 8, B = 8.7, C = 4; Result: 0.5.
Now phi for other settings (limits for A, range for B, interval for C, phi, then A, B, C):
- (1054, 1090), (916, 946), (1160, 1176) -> 0.9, 13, 8.5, 10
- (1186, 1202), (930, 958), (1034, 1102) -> 2.6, 3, 10.0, 15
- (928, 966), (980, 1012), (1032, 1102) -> 1.9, 10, 5.9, 15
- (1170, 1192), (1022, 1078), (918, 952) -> 2.4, 2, 8.0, 10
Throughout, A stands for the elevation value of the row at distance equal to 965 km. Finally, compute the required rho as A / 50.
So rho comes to 2.36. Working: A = 117.8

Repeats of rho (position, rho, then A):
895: 3.16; 158.1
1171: 2.43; 121.7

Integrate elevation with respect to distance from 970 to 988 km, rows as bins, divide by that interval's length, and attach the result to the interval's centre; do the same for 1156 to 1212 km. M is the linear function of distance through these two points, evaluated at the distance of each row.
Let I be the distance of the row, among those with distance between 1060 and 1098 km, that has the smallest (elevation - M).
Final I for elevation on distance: 1065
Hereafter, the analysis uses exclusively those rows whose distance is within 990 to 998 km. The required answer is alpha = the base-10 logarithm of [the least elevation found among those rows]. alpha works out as 1.94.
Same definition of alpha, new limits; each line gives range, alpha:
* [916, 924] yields 2.16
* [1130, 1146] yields 2.09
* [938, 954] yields 2.06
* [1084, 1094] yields 2.15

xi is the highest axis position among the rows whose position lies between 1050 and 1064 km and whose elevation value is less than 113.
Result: 1063 km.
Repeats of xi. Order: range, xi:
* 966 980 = 979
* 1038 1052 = 1051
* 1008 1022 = 1021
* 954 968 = 967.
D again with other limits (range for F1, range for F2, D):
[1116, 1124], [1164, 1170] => -11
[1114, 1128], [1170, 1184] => 7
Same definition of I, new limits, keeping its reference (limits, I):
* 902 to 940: 935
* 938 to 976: 975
